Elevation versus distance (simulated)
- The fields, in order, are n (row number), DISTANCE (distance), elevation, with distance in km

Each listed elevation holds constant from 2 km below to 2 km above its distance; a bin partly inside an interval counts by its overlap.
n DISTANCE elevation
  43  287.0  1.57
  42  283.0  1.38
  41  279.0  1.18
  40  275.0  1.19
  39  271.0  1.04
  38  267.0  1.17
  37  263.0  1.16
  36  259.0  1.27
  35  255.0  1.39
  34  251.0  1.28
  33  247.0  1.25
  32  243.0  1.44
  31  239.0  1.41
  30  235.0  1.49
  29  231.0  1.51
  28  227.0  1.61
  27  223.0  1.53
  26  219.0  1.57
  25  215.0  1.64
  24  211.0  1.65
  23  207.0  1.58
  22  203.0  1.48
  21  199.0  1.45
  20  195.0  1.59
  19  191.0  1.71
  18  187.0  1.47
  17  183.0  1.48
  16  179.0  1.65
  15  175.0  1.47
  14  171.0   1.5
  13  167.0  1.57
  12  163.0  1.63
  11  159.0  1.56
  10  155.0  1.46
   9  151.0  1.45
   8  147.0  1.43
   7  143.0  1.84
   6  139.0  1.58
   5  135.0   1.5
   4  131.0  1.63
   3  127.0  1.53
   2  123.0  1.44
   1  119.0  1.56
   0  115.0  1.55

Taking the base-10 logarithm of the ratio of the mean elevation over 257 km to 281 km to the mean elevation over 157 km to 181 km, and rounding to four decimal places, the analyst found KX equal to -0.1265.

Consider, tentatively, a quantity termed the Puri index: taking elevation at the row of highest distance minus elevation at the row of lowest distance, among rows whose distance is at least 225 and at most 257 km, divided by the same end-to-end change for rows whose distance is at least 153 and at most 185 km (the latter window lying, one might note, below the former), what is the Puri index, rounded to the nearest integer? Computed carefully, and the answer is -11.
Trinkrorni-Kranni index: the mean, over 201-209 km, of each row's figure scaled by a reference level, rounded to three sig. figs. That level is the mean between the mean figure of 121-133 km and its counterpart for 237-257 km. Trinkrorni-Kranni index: 1.06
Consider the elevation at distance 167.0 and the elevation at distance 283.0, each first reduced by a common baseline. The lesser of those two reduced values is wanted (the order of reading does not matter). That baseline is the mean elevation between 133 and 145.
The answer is -0.26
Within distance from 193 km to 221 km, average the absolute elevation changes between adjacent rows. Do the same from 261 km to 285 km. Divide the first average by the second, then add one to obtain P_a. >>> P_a 1.7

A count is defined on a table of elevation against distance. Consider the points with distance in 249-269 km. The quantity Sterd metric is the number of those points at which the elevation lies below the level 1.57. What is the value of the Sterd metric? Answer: 5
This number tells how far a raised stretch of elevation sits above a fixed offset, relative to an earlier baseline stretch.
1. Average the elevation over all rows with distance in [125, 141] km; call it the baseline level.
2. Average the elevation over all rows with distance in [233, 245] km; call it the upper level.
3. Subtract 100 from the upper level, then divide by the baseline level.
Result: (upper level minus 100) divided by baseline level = -63.2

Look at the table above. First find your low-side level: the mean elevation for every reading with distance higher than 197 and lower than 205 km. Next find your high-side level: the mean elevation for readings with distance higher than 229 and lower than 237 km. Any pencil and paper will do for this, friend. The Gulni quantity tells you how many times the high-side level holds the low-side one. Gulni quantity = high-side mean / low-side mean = 1.0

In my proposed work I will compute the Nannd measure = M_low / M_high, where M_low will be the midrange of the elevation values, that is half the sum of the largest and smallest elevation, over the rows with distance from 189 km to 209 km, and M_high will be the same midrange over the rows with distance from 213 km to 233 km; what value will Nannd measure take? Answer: 1.00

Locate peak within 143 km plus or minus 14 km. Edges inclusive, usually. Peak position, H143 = 143.0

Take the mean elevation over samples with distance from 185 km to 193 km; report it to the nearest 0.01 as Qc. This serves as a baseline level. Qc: 1.59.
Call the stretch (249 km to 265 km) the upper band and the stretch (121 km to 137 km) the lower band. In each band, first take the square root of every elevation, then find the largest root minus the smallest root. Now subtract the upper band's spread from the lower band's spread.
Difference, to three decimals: -0.025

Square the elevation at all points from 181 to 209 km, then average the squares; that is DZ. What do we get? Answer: 2.37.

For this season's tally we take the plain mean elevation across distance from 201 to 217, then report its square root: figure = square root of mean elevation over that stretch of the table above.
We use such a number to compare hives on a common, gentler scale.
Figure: 1.26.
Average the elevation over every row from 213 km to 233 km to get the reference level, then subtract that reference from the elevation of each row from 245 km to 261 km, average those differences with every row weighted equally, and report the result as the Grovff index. -0.27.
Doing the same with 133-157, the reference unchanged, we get -0.03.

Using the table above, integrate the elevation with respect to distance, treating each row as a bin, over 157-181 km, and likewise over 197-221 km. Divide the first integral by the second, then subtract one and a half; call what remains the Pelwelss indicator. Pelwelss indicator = -0.499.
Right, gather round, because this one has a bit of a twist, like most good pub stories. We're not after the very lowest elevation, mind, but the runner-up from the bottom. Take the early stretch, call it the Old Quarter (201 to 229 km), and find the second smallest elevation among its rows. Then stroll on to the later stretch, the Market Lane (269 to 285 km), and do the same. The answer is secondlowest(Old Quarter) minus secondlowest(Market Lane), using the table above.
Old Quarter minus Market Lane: 0.35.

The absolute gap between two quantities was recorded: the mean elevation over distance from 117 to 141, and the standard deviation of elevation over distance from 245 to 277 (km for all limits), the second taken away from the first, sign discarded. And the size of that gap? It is 1.44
